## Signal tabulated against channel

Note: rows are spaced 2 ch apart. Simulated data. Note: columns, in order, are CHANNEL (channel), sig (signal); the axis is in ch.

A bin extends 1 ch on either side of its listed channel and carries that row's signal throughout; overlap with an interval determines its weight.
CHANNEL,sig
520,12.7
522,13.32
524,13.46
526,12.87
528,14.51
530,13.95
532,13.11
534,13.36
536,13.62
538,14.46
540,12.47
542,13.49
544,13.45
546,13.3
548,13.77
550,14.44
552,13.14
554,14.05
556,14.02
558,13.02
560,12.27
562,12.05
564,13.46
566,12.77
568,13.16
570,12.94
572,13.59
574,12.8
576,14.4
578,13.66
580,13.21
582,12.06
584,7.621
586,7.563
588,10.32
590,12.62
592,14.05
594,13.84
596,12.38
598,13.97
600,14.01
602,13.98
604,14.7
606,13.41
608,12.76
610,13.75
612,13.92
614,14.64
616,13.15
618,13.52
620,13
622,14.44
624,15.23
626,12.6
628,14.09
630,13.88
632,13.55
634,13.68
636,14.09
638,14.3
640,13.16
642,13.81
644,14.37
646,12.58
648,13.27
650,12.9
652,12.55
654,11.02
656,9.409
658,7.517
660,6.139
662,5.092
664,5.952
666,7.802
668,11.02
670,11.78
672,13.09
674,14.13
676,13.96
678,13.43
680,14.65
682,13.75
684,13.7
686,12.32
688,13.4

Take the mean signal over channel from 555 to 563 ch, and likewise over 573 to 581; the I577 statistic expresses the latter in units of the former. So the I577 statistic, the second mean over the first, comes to 1.1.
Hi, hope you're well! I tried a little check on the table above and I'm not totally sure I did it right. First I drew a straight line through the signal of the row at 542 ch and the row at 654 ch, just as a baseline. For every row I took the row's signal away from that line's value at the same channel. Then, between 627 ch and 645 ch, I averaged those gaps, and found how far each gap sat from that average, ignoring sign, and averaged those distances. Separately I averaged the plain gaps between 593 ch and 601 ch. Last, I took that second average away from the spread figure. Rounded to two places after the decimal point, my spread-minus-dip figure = 1.59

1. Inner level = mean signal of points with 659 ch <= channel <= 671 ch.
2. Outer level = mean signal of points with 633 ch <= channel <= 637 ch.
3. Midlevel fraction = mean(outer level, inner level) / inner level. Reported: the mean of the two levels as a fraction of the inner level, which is 1.37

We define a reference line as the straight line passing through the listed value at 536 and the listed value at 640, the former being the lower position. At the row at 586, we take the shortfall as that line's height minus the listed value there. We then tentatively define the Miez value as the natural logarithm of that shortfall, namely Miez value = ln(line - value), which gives 1.76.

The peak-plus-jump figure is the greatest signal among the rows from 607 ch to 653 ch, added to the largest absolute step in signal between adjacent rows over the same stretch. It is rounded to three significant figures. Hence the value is 17.9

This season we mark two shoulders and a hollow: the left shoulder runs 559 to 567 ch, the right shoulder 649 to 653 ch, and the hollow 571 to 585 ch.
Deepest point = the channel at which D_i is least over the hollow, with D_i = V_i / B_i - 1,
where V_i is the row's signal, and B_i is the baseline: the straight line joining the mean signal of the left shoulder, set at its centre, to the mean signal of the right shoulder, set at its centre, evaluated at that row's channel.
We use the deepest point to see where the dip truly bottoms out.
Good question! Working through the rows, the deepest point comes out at 584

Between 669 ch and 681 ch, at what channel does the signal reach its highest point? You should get 680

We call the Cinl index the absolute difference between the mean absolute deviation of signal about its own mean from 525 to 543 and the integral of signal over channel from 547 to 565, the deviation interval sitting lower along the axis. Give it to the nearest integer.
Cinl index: 240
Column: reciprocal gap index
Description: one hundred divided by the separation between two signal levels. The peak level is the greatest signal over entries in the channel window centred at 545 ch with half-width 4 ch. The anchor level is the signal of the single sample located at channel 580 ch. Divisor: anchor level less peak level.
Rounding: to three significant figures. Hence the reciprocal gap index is -179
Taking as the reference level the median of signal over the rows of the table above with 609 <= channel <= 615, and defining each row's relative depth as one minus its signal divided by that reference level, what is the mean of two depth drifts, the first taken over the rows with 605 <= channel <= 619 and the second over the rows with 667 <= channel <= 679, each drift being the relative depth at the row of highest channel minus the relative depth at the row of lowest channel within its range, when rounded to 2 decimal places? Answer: -0.09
